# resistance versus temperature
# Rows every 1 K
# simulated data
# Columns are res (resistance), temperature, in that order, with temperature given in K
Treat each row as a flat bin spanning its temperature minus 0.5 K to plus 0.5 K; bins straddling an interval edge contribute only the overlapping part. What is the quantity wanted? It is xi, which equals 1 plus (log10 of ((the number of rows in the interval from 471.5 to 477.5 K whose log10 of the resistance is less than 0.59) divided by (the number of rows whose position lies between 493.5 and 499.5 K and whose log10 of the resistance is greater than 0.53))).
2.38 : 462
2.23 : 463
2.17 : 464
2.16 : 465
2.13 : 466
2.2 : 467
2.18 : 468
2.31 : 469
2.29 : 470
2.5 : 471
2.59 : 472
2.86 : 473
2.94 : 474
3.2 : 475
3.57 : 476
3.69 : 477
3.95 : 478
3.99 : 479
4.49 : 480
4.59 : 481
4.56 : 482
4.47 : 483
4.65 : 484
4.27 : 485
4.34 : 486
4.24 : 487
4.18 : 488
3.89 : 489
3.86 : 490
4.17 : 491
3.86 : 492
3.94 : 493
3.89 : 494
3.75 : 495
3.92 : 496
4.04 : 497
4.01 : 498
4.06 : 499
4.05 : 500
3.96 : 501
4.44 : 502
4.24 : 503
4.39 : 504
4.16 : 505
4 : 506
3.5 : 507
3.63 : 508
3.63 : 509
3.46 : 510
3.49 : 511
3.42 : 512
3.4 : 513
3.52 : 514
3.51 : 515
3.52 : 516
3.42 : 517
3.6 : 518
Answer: 1.00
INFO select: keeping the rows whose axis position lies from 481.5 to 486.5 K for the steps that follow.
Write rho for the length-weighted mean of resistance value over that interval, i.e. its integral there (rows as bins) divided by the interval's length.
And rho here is 4.46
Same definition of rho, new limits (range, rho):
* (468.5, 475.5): 2.67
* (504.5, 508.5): 3.82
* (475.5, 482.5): 4.12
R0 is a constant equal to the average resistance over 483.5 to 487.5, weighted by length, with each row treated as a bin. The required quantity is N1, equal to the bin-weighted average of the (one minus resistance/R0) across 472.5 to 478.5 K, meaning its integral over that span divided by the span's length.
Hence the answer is 0.23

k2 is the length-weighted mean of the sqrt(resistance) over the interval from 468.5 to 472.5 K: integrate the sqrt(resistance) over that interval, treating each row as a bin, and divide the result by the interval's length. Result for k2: 1.56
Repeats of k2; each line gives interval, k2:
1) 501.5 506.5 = 2.06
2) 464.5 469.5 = 1.48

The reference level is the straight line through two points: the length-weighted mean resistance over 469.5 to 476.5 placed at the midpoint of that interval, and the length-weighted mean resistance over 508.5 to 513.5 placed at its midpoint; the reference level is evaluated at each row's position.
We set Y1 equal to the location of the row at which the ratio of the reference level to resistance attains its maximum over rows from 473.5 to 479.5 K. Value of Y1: 474 K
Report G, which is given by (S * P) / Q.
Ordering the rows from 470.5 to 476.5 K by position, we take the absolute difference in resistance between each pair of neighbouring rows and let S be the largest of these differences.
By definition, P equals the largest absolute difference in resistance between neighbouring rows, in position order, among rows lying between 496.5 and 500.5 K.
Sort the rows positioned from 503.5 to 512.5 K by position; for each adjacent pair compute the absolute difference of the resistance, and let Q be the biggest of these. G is 0.04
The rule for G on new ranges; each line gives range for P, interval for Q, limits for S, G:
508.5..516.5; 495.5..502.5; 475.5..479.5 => 0.09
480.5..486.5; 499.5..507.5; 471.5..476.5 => 0.28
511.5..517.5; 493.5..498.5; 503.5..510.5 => 0.35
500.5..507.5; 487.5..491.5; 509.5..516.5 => 0.19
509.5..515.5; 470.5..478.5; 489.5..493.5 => 0.10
